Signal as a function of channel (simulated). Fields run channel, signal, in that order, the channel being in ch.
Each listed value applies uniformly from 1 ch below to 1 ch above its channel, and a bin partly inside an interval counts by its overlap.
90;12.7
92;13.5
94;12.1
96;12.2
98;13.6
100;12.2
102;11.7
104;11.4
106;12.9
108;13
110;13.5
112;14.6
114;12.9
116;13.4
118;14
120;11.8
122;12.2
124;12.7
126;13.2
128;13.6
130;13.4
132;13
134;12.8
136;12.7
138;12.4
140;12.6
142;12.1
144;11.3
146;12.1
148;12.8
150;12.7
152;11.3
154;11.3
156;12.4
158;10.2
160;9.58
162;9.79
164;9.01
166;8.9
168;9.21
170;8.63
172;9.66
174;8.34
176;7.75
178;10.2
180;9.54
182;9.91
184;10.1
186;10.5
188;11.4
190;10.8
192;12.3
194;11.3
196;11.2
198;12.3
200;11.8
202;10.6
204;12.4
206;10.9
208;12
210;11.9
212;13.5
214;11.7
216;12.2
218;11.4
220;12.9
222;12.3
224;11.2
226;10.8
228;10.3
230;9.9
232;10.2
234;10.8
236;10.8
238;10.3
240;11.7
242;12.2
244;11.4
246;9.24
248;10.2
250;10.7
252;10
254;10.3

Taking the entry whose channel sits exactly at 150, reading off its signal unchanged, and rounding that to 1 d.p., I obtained 12.7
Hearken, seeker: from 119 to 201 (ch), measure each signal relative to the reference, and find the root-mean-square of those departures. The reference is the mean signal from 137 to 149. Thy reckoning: 1.84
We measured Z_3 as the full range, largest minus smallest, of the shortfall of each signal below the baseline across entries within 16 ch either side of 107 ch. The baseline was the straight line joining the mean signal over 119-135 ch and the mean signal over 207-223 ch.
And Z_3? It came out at 3.3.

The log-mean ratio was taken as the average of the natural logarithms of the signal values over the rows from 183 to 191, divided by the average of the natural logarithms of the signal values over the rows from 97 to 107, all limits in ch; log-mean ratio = 0.94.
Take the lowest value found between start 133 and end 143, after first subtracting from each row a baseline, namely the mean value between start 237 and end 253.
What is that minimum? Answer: 1.4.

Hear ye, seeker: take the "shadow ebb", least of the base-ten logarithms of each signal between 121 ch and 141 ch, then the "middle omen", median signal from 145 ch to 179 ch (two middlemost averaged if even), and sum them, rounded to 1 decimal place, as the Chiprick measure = 10.9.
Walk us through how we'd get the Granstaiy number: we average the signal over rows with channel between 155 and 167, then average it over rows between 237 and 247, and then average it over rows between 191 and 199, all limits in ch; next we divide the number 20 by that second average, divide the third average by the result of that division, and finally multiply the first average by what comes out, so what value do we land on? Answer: 64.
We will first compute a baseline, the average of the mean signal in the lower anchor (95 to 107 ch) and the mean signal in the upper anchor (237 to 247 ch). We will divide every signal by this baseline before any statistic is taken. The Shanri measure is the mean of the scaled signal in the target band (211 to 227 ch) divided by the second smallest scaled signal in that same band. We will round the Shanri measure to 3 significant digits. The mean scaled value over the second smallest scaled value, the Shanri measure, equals 1.07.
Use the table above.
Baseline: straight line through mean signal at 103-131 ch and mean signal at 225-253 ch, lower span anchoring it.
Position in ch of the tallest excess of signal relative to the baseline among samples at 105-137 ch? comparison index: 112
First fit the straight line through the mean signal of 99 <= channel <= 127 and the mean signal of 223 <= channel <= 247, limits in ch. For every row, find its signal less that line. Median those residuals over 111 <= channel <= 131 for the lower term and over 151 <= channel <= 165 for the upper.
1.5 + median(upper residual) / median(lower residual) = -2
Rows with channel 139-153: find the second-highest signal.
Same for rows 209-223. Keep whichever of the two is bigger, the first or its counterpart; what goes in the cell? 12.90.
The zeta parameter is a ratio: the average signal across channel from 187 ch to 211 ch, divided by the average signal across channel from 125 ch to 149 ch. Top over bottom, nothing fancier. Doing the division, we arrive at 0.91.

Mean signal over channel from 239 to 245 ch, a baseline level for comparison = 11.8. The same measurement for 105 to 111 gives 13.1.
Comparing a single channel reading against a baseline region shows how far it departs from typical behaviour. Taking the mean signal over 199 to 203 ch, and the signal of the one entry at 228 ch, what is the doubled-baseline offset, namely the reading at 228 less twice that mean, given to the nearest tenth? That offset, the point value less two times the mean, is -12.1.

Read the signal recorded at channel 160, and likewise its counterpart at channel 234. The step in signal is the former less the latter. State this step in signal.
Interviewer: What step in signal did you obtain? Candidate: -1.2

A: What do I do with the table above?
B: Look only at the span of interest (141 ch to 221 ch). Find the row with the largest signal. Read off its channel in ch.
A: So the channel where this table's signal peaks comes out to 212 ch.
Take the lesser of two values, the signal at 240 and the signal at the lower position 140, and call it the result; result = 11.7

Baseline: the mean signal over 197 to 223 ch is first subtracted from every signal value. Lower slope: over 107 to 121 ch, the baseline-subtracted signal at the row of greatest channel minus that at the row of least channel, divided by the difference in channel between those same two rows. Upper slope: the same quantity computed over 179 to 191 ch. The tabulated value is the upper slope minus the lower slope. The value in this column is 0.23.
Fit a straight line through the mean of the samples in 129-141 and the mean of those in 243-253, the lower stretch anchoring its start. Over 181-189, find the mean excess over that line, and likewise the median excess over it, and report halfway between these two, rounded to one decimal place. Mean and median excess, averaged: -1.3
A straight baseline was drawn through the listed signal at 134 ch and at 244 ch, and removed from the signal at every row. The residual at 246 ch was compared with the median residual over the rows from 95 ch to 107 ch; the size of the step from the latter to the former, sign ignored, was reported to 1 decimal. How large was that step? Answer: 1.1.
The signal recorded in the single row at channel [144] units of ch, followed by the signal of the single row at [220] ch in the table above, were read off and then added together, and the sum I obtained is 24.2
